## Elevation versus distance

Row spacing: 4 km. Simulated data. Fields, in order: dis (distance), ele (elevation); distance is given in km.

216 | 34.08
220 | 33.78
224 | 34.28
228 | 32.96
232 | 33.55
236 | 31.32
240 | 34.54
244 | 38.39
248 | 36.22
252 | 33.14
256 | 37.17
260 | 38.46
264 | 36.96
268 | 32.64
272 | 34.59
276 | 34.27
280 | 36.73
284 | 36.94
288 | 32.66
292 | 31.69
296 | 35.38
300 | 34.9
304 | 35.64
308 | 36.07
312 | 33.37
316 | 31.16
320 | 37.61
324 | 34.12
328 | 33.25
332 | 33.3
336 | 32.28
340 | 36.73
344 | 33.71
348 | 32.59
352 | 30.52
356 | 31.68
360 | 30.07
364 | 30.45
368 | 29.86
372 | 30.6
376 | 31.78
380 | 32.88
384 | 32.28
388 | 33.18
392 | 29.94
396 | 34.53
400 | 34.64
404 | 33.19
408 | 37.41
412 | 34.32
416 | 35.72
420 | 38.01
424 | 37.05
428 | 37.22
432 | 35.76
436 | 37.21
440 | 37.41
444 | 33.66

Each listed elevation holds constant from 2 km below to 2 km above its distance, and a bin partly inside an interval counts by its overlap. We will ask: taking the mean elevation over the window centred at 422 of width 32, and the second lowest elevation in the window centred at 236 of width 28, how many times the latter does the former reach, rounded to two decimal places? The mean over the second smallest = 1.11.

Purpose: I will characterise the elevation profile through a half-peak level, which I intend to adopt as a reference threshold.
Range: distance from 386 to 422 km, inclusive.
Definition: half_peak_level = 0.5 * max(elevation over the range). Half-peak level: 19.0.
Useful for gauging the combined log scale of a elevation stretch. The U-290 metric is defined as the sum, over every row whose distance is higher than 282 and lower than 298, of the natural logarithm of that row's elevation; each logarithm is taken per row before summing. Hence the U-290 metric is 14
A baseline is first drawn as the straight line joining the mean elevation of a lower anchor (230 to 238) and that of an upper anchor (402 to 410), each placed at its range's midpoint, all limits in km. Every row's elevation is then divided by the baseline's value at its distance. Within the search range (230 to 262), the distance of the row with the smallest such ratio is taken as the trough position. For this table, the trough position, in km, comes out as 236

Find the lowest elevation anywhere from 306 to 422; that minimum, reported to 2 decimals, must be 29.86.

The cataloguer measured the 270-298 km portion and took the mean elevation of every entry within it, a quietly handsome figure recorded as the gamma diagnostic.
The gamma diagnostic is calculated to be 34.6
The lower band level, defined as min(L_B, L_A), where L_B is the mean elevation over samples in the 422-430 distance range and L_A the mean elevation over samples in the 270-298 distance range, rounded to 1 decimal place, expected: 34.6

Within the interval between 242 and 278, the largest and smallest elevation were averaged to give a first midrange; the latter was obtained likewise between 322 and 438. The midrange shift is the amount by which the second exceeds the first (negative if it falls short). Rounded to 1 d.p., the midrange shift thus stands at -1.6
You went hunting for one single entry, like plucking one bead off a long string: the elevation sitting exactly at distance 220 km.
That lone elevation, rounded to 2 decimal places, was 33.78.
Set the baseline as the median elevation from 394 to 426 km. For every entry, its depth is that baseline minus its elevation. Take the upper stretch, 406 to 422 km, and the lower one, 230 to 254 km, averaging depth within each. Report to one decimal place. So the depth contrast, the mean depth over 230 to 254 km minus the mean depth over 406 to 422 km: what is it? 1.8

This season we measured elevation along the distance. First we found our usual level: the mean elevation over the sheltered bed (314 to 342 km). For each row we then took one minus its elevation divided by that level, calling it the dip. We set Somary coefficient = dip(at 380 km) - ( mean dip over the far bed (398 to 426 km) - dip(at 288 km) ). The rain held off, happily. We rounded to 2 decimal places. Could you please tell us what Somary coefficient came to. 0.13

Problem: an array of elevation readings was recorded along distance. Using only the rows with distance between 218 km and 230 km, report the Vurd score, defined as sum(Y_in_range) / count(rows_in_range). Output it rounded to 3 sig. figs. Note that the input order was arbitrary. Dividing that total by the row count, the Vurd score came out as 33.7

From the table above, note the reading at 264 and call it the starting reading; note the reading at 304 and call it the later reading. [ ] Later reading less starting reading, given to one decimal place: -1.3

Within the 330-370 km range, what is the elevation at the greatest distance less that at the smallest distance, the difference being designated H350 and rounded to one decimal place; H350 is -3.4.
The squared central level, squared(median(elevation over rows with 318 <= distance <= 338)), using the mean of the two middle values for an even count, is 1109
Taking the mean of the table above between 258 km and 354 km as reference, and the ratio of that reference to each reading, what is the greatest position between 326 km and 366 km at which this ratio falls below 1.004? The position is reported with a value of 340 km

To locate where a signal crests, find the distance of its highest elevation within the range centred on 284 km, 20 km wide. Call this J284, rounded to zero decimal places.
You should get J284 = 284 km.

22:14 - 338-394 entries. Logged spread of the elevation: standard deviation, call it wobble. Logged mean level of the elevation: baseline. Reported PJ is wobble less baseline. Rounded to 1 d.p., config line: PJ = -30.0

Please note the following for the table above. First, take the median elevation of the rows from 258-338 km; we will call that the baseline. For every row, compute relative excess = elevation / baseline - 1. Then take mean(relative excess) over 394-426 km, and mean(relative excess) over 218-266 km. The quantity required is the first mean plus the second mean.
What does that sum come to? 0.053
